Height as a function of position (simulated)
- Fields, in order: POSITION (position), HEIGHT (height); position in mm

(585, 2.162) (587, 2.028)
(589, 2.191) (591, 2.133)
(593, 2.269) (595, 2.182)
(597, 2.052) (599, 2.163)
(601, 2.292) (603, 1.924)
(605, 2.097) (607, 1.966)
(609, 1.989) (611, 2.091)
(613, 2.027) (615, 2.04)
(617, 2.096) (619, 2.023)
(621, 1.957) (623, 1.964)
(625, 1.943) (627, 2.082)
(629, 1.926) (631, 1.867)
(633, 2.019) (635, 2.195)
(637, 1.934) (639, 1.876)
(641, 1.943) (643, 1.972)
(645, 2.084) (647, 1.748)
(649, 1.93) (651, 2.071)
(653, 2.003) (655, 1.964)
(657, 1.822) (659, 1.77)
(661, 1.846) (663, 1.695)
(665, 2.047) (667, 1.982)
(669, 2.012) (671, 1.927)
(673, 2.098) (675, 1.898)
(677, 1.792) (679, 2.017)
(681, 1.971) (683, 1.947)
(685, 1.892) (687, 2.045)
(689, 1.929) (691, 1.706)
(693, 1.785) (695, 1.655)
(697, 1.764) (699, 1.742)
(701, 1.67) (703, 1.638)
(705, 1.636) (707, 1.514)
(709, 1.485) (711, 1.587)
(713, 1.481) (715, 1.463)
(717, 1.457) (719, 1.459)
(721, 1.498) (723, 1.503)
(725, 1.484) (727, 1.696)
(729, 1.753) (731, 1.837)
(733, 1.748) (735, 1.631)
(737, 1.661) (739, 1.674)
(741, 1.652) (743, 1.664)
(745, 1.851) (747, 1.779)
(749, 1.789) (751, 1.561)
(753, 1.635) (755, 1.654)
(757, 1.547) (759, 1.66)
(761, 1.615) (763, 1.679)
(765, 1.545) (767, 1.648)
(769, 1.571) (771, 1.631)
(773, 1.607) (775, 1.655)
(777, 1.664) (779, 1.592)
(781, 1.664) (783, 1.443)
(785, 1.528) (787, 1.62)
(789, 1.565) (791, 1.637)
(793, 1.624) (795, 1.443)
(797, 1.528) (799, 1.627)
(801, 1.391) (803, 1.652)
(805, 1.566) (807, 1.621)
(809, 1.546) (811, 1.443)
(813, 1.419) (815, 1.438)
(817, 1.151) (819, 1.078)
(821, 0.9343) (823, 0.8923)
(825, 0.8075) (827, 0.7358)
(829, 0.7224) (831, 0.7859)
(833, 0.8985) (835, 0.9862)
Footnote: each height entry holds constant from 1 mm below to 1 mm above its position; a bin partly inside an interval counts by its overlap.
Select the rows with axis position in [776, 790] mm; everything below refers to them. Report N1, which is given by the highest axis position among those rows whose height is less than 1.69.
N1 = 789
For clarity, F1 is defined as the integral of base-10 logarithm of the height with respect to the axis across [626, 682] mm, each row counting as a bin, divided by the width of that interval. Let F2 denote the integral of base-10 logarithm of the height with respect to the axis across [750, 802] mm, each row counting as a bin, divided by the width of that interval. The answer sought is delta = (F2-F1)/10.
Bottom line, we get -0.009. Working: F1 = 0.288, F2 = 0.20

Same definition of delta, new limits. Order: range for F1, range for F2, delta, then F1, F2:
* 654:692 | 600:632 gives 0.002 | 0.281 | 0.30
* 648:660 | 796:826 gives -0.017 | 0.284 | 0.12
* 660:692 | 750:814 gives -0.009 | 0.284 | 0.20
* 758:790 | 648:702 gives 0.007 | 0.205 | 0.28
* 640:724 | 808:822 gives -0.015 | 0.252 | 0.10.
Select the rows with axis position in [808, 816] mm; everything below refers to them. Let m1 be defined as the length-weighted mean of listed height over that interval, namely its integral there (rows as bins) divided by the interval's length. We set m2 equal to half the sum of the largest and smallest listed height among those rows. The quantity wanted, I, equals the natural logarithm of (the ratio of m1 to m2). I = -0.014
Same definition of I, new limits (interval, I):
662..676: 0.028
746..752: 0.020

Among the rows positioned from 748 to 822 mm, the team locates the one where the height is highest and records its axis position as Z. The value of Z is 749 mm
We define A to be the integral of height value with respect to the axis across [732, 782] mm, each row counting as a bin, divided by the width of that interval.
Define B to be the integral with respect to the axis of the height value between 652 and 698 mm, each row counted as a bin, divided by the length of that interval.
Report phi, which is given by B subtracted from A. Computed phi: -0.24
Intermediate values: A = 1.7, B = 1.89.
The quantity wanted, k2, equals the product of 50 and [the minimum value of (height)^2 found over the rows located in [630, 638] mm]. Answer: 174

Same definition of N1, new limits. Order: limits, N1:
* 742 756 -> 755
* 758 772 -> 771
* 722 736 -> 735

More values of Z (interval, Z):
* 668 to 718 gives 673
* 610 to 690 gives 635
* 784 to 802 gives 791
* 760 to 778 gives 763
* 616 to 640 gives 635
